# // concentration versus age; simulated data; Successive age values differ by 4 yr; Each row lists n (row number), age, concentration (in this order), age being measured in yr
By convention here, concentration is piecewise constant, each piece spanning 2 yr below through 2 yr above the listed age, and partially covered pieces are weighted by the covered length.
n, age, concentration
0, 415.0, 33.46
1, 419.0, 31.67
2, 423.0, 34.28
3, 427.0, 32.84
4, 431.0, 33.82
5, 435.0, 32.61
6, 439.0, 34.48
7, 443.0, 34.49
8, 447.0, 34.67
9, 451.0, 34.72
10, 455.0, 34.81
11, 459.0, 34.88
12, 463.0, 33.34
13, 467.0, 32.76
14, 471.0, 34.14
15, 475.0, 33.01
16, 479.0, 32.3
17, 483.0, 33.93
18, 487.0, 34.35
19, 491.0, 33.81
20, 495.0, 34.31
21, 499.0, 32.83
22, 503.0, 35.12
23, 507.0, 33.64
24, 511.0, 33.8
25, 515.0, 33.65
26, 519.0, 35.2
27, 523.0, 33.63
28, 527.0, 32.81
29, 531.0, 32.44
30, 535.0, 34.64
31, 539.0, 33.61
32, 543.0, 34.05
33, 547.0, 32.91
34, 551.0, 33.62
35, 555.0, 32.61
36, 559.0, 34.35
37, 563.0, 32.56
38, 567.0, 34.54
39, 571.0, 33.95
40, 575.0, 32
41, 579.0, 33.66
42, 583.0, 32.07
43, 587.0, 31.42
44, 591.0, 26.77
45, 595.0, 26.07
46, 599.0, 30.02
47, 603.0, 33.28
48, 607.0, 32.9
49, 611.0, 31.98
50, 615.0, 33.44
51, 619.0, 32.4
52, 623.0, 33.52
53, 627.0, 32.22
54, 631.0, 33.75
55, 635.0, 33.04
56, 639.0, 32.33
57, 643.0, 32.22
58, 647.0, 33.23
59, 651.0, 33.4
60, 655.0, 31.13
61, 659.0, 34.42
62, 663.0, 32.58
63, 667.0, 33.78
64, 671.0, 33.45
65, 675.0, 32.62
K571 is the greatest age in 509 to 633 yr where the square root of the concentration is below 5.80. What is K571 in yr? 627.0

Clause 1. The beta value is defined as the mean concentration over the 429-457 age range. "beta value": 34.2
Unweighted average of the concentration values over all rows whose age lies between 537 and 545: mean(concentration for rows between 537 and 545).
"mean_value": 33.8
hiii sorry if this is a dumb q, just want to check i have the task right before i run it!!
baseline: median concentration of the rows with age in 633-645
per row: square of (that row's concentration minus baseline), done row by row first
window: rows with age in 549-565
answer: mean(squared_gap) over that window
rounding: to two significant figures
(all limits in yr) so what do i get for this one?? 1.5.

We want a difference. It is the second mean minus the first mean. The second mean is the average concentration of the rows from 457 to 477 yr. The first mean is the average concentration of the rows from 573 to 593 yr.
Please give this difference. 2.4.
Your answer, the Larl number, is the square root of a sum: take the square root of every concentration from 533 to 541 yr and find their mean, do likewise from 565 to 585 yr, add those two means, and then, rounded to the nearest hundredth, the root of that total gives 3.41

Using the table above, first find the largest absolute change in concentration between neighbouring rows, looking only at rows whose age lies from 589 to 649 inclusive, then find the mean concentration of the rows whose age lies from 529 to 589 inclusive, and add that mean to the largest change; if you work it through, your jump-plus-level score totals 37.2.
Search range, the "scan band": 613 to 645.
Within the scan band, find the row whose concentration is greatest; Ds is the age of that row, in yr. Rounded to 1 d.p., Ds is 631.0 yr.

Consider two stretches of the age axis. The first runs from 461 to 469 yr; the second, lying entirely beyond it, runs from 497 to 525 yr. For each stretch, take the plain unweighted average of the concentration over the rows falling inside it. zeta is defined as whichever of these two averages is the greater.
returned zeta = 34.0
